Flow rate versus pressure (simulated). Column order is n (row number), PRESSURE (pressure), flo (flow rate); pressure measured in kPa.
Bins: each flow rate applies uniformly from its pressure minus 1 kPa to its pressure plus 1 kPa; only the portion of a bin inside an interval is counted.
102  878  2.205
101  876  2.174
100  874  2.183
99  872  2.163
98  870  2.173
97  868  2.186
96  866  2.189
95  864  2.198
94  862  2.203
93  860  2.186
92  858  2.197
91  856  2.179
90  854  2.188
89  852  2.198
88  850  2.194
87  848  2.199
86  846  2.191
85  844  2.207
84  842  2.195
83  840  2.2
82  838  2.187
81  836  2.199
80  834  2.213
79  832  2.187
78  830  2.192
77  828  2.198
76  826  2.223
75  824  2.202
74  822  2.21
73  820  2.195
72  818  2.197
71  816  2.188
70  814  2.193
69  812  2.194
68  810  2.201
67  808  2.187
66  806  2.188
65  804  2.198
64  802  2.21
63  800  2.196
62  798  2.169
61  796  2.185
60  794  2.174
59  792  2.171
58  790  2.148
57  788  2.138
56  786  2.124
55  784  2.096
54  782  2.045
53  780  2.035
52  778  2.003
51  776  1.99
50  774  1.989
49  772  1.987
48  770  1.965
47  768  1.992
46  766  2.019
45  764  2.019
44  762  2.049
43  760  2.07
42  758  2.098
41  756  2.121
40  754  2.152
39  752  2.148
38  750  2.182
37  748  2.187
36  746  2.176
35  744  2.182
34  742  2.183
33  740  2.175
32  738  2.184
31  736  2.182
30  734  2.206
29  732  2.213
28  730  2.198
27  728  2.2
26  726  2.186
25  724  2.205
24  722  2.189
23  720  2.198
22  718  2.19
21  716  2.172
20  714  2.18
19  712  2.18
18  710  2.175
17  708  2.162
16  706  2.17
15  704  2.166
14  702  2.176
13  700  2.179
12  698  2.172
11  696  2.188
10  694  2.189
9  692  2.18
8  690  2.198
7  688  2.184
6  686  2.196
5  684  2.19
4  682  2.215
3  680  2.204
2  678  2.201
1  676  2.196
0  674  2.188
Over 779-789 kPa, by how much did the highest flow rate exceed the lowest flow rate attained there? 0.103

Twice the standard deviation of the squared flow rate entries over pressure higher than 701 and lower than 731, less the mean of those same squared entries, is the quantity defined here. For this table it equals -4.65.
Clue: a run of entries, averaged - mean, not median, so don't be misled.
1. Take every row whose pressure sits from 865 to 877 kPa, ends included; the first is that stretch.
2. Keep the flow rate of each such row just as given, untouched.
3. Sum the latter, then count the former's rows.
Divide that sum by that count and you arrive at 2.18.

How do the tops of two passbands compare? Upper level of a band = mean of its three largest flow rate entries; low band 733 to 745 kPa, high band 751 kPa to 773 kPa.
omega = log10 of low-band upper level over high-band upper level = 0.010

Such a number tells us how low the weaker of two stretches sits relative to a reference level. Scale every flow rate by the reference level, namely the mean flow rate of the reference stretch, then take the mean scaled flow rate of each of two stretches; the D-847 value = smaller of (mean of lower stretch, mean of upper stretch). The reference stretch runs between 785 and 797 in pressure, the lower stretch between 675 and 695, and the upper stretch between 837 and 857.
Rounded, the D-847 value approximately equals 1.02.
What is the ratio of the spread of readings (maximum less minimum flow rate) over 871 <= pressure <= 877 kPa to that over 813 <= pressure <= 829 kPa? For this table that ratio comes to 0.57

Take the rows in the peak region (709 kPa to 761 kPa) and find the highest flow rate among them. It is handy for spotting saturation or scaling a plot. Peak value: 2.213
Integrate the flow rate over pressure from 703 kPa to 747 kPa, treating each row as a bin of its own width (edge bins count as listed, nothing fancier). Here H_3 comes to 96.1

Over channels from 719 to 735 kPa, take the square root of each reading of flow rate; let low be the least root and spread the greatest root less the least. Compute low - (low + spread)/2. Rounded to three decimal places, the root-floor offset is 0.735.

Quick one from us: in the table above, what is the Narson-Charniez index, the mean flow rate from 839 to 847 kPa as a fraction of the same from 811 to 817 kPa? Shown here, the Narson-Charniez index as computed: 1.00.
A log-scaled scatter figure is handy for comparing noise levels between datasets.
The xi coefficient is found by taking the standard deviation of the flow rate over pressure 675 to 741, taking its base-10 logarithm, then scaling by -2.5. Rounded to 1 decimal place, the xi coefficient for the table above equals 4.7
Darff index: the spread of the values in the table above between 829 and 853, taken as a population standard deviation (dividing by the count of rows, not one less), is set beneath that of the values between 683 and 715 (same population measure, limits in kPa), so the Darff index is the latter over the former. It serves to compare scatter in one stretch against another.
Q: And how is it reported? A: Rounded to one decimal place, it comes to 1.3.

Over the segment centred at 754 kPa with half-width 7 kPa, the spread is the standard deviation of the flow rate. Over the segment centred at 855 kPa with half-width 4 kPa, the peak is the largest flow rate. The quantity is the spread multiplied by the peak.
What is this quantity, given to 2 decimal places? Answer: 0.09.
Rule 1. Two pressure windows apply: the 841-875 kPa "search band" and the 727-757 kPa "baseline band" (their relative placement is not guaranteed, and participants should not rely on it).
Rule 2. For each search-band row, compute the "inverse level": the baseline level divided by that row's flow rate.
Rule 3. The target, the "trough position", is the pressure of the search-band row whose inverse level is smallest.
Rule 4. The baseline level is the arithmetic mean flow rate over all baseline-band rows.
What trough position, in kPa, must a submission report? 844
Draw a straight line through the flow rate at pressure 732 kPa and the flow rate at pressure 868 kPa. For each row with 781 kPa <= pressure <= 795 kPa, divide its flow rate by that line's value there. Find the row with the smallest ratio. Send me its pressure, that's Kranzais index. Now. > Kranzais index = 782 kPa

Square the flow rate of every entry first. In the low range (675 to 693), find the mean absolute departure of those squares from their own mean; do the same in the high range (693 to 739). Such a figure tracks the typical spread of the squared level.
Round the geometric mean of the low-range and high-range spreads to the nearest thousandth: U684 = 0.040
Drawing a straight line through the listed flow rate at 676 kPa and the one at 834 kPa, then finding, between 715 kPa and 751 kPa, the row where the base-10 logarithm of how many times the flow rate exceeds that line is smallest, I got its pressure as 716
